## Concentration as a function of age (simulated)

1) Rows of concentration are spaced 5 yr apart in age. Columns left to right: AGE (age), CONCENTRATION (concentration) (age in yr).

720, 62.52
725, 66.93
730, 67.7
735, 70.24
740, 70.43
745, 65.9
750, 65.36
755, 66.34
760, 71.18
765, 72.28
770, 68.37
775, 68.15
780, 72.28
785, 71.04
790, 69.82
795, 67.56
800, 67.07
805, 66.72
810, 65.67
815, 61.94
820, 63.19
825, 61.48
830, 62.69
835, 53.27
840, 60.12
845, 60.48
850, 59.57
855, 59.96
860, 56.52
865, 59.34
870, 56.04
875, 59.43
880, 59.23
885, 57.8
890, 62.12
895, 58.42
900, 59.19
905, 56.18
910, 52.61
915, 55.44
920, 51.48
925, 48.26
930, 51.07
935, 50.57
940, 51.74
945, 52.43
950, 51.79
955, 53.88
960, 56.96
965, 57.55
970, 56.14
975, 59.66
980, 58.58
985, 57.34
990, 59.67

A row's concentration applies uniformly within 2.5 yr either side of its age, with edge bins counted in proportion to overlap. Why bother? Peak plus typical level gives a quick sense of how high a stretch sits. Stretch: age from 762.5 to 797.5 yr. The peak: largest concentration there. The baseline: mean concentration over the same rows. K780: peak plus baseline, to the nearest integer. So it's 142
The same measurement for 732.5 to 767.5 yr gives 141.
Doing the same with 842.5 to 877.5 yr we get 119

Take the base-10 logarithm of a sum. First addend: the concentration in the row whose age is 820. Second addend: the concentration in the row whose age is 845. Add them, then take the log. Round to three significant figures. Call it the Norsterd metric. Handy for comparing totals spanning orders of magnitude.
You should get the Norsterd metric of 2.09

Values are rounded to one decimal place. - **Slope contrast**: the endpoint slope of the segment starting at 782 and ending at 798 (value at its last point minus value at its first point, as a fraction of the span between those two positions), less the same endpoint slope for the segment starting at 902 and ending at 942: -0.2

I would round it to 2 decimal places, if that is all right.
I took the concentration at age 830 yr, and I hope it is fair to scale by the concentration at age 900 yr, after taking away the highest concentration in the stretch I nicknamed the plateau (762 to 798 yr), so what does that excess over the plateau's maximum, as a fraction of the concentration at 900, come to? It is -0.16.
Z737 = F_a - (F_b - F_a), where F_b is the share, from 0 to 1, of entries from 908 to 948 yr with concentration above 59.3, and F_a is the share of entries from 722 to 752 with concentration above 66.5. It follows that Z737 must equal 1.3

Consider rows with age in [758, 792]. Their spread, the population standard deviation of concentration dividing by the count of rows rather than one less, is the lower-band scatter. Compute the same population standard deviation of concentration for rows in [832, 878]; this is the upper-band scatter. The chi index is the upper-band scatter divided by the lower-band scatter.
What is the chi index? 1.5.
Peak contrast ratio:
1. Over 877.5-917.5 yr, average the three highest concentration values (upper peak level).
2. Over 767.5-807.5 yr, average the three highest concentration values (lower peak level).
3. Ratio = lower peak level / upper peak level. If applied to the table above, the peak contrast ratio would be 1.18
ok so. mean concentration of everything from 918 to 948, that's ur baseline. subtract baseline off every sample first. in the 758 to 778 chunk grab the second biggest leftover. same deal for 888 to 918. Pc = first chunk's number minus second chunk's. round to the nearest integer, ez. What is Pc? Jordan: 12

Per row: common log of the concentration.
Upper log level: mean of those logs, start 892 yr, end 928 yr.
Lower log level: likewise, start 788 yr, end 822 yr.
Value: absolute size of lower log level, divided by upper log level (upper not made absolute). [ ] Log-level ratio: 1.05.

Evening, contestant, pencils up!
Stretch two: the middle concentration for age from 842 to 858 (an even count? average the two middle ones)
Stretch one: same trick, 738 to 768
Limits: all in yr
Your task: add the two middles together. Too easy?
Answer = 128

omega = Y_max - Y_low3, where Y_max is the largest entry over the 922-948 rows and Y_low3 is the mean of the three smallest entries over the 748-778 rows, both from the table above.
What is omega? -14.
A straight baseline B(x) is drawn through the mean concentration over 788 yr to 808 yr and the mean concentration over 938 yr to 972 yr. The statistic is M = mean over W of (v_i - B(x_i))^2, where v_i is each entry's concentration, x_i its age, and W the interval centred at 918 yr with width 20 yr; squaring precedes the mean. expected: 36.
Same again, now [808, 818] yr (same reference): 10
